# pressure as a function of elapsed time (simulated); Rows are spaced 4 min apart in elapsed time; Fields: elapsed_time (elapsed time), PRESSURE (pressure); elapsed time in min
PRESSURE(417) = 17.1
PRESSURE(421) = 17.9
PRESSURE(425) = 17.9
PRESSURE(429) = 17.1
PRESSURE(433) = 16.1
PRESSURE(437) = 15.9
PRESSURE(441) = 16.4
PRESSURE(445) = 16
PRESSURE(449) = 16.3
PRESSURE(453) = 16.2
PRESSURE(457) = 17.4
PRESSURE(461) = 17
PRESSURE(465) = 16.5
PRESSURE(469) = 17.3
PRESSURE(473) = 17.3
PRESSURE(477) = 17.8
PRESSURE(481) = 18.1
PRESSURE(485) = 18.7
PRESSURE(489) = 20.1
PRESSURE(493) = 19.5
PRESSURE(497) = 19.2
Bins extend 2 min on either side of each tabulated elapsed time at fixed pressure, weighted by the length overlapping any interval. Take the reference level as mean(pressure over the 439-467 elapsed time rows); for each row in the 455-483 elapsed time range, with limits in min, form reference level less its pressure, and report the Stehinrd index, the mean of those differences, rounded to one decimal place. -0.8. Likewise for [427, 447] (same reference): 0.2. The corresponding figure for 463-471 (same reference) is -0.4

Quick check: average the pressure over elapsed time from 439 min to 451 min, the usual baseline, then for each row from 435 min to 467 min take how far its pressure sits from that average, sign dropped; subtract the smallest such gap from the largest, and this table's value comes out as 1.1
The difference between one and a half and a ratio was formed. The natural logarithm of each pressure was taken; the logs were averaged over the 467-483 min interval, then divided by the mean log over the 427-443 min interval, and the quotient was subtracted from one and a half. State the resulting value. 0.474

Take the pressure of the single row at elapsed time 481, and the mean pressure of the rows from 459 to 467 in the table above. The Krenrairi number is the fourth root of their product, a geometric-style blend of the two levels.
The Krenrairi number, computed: 4.17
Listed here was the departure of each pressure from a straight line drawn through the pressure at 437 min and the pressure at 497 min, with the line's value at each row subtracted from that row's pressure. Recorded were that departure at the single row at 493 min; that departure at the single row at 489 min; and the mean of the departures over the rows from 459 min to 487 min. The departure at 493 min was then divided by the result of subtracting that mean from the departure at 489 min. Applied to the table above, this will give 0.3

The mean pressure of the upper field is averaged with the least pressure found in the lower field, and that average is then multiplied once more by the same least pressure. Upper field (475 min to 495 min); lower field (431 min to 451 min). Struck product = 276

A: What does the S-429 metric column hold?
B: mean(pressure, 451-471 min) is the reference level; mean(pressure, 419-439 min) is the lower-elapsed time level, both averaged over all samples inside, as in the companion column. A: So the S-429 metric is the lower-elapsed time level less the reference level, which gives 0.10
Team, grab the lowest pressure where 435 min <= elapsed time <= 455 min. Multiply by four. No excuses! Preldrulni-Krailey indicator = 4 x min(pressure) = 63.6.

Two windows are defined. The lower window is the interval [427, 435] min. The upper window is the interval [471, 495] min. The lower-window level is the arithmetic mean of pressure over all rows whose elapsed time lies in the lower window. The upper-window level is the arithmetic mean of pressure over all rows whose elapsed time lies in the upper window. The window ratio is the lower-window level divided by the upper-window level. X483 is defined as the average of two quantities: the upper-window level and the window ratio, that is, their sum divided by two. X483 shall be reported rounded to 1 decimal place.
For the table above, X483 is 9.7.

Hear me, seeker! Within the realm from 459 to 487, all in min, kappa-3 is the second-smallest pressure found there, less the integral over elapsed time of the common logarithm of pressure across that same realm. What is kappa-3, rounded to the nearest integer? -18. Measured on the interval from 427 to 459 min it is -23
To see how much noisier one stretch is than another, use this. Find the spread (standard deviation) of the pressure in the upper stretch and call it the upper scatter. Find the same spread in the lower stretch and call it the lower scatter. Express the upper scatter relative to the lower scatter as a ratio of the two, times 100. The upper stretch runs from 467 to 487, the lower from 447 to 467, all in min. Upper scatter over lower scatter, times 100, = 116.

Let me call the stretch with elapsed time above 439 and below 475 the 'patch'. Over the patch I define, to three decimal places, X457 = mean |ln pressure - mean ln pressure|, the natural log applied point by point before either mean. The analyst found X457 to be 0.029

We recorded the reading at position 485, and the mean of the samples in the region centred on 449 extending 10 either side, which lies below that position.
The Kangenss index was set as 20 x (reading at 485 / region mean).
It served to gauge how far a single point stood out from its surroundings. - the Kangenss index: 22.7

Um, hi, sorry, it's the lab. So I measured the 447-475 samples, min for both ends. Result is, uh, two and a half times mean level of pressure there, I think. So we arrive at 42.1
